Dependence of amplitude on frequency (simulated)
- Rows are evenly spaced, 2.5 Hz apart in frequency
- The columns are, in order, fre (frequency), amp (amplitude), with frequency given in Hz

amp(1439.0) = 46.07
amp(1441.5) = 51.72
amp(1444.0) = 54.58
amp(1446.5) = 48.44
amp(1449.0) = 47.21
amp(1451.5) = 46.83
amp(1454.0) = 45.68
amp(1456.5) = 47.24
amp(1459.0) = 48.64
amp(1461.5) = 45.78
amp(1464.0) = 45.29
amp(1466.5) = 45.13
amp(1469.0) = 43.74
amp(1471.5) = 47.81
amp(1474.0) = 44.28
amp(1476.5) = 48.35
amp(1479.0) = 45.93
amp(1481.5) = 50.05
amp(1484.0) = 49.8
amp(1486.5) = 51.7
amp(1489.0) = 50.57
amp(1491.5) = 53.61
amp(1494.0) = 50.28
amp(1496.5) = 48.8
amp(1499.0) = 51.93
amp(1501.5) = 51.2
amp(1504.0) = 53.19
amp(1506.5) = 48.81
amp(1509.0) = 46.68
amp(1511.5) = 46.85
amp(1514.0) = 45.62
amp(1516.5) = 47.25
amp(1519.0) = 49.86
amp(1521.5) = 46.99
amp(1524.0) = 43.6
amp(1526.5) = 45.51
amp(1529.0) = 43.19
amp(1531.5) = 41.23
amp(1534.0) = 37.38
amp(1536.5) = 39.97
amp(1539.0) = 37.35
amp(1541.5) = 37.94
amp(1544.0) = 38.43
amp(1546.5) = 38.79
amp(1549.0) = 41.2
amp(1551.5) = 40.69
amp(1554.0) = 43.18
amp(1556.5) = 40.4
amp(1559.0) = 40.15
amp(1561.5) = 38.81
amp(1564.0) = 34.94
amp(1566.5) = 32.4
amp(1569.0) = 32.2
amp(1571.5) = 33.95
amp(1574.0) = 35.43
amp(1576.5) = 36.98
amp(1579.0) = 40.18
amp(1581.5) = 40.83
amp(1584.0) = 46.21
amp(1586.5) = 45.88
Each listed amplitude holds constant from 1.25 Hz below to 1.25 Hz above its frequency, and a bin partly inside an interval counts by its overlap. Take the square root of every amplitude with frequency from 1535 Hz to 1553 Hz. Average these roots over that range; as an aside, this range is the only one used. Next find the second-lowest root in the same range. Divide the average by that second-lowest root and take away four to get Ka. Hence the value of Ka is -2.98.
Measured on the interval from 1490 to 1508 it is -2.98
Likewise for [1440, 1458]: -2.98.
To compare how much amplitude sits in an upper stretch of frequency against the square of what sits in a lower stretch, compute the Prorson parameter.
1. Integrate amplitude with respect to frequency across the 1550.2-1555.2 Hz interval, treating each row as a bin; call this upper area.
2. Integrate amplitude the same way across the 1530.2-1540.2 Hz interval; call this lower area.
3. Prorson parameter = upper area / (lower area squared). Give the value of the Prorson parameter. 0.0014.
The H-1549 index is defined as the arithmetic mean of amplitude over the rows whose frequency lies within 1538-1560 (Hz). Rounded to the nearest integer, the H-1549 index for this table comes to 40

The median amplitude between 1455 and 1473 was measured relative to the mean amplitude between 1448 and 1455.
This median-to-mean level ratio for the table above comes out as 1.0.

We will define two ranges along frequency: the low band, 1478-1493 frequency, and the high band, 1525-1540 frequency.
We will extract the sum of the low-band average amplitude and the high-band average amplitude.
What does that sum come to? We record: 91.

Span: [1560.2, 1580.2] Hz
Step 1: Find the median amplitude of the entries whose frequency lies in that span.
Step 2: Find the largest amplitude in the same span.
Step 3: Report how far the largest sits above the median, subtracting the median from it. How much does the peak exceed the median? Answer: 5.0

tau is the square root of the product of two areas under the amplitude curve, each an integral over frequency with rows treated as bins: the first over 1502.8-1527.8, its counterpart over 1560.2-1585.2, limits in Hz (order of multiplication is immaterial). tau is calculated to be 1050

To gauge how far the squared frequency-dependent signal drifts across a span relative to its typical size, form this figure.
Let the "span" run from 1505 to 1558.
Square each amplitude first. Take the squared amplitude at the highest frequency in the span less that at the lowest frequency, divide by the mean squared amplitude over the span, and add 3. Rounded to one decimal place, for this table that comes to 2.6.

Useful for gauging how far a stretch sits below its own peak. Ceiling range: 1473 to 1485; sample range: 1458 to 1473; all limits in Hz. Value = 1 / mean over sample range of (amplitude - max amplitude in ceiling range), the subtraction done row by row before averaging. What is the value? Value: -0.25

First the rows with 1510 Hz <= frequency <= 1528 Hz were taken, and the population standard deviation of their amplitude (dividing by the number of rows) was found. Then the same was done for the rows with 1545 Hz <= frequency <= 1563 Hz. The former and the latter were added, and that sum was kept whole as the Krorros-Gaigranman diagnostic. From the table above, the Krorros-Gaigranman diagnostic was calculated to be 3.2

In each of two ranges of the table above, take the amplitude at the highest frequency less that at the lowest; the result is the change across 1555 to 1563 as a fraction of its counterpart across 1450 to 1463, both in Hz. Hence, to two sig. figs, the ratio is 1.5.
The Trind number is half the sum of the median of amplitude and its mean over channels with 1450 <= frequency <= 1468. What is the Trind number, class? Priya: 46.1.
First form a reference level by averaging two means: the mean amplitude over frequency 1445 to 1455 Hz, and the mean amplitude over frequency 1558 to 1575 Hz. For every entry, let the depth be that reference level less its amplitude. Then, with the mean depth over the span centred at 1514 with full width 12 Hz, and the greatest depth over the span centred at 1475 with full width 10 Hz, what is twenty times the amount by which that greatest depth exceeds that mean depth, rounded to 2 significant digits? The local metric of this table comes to 59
